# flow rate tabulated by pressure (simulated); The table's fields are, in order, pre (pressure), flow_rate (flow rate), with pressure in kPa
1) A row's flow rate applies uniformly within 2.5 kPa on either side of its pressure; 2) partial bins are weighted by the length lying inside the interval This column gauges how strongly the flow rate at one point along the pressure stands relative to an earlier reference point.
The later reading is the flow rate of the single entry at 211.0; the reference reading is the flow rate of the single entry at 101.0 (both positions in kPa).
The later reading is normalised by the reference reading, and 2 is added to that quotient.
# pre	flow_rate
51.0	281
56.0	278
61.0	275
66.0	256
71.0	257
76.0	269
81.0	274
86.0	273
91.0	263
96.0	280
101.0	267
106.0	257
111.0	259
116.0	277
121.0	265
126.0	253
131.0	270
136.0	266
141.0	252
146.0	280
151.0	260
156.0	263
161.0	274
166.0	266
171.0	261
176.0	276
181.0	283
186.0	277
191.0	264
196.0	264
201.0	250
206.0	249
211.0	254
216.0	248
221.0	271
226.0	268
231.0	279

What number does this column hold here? 2.95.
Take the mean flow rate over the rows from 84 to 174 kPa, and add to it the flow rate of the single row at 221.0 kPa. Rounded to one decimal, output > 536.9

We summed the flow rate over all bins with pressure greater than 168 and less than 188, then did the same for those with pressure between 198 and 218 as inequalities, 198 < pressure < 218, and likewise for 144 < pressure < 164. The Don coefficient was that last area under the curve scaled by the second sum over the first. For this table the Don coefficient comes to 983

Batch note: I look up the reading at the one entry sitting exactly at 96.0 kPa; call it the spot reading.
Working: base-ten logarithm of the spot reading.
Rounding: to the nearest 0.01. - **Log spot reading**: 2.45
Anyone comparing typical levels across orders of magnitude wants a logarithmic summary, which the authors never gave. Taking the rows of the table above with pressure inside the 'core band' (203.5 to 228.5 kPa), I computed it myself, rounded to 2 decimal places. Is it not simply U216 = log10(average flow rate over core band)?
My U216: 2.41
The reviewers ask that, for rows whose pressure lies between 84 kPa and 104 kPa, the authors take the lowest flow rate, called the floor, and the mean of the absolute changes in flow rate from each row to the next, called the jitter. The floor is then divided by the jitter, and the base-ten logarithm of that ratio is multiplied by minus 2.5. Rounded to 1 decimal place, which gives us -3.2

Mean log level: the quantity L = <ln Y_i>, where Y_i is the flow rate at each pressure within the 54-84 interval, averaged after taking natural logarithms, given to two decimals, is 5.59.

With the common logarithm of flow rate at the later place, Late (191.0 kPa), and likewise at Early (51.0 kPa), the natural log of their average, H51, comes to 0.890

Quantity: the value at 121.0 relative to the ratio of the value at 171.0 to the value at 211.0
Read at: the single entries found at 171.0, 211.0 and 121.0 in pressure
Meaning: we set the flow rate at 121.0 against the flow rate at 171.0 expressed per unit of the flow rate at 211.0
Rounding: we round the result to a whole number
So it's 258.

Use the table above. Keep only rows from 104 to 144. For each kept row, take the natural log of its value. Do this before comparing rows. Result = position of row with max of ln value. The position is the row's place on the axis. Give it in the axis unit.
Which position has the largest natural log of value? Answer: 116.0 kPa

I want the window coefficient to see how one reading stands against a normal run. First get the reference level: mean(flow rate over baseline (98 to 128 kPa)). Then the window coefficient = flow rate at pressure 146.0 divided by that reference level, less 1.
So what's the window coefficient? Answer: 0.06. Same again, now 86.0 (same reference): 0.04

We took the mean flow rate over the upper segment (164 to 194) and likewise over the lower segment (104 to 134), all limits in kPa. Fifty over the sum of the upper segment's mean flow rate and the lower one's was 0.0935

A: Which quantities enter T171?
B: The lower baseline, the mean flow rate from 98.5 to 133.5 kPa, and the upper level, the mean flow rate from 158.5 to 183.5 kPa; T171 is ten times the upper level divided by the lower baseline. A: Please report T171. 10.3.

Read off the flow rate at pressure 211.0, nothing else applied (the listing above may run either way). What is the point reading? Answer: 254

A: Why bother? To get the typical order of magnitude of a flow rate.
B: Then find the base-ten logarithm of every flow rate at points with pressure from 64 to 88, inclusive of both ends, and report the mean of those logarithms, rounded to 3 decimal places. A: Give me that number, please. 2.424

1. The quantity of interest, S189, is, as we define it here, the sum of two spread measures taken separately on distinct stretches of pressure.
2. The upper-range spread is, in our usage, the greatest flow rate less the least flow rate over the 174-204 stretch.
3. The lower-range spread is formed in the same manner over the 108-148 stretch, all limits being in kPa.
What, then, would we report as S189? 61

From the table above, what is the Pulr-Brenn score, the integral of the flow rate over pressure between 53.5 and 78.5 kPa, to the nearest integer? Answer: 6675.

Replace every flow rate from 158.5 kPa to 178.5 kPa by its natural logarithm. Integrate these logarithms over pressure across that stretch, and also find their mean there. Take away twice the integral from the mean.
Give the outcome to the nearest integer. -218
